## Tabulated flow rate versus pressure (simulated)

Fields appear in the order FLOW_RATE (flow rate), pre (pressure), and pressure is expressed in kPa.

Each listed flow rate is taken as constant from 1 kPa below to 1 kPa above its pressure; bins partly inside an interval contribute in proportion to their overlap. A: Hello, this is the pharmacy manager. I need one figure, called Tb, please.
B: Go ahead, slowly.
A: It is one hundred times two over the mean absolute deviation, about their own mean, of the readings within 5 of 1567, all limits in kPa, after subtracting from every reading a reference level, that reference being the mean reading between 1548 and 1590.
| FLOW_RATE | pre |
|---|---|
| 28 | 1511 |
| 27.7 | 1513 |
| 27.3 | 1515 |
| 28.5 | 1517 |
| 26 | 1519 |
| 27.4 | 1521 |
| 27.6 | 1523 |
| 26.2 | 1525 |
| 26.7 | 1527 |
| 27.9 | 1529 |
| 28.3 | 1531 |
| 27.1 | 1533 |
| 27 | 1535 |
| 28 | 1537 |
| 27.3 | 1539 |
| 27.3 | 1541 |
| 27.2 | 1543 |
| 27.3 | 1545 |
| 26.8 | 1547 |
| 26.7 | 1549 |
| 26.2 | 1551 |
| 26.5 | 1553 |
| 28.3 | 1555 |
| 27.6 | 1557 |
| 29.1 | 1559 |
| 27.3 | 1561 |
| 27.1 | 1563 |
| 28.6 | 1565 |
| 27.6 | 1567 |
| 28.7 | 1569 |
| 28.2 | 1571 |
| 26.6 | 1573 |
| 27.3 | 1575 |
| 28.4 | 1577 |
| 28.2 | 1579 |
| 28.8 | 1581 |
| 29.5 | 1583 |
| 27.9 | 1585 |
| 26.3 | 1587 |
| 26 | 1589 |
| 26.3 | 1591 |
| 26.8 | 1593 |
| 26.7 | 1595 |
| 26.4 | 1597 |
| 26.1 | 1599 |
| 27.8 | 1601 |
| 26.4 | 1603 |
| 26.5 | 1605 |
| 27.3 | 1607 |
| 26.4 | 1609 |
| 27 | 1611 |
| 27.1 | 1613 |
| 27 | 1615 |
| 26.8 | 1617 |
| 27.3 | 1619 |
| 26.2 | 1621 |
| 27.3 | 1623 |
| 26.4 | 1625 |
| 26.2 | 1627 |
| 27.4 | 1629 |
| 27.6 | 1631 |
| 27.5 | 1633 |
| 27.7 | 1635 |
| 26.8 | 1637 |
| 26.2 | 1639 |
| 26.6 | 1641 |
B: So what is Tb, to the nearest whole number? 362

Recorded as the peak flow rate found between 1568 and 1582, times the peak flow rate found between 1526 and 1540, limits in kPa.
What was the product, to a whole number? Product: 815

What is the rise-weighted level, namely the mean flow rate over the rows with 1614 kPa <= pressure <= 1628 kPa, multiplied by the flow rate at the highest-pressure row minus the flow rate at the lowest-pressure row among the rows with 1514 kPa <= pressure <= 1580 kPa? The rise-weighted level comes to 24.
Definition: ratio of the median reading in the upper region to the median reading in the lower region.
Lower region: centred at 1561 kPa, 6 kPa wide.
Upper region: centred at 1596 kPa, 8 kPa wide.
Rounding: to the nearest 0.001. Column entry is 0.973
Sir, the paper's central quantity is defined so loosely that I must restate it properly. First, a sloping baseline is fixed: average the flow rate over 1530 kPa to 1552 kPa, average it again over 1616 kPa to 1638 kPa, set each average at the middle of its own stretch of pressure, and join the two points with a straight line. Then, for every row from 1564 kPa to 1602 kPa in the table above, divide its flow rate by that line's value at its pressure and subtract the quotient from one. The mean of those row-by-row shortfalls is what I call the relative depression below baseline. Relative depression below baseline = -0.014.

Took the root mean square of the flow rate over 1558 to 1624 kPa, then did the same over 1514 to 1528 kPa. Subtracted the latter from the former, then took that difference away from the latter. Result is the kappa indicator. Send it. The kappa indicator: 26.9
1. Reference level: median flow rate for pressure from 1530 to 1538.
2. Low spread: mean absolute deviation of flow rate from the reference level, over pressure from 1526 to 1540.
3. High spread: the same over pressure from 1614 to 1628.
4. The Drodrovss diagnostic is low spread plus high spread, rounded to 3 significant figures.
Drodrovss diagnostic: 1.33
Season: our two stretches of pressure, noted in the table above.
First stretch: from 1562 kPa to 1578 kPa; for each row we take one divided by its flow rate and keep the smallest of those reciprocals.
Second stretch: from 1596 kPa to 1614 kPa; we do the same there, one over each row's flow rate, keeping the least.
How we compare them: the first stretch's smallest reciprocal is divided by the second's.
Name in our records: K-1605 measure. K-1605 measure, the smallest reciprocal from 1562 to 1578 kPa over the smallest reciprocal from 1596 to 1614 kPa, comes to 0.97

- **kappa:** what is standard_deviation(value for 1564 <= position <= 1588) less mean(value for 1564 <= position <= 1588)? -27.1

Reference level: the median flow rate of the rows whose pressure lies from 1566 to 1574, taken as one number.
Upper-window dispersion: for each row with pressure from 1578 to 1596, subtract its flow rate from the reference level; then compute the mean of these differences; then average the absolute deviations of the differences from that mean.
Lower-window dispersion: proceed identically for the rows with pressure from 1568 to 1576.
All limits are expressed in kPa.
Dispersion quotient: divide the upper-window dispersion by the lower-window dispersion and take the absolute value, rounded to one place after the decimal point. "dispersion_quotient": 1.4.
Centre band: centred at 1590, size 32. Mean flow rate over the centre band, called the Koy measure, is 27.21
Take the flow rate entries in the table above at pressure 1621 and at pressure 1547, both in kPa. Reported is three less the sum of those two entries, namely -50.0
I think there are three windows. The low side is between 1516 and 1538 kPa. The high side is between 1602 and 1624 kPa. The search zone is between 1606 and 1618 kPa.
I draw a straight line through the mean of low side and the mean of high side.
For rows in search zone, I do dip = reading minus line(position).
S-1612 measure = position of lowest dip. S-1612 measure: 1609 kPa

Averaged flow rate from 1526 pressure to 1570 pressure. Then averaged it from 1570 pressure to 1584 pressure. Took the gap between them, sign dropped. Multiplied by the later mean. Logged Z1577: 19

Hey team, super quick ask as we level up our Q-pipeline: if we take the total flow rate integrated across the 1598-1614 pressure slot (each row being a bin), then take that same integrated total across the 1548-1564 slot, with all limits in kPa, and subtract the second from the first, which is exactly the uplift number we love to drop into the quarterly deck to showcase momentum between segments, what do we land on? -8.4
